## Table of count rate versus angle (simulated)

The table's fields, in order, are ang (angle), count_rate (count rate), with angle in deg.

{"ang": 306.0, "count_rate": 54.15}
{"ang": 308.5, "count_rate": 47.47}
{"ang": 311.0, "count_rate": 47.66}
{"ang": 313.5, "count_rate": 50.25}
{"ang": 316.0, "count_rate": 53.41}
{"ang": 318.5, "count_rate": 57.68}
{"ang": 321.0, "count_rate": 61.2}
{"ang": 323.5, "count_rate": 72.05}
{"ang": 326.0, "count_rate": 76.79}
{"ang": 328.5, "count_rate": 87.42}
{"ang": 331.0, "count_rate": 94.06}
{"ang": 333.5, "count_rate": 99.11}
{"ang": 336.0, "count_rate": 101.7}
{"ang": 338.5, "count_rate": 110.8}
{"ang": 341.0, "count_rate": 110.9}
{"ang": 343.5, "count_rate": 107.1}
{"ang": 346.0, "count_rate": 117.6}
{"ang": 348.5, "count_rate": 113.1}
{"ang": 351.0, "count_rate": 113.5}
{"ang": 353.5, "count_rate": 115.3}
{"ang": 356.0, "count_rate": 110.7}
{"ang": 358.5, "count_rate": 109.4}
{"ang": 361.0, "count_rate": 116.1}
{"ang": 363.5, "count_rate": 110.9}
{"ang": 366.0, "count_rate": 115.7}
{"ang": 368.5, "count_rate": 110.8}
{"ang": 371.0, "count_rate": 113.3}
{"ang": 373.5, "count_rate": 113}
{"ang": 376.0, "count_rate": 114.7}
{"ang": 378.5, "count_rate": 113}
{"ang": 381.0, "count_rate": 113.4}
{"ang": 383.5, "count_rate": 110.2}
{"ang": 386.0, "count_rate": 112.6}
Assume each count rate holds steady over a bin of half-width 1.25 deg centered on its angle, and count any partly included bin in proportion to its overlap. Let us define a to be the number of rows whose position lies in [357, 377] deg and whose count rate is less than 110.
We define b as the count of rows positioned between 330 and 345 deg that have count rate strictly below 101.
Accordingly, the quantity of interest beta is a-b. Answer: -1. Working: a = 1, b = 2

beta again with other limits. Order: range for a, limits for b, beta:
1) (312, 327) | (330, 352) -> 4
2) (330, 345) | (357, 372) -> 4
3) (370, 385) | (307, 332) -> -10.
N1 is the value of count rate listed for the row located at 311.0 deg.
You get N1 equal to 47.66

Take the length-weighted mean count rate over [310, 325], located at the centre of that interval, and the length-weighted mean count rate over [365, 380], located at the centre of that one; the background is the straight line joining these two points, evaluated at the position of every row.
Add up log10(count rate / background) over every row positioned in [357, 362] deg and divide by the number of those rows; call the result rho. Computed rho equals 0.05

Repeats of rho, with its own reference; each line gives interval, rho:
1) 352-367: 0.05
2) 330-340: 0.13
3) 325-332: 0.10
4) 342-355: 0.11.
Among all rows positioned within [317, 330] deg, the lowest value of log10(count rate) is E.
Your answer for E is 1.76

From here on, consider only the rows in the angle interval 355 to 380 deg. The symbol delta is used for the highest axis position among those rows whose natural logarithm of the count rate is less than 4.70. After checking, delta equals 358.5 deg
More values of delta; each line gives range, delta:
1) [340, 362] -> 358.5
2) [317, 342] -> 336.0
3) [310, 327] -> 326.0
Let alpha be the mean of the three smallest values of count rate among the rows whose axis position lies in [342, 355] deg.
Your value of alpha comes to 111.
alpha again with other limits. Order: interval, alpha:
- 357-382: 110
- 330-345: 98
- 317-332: 64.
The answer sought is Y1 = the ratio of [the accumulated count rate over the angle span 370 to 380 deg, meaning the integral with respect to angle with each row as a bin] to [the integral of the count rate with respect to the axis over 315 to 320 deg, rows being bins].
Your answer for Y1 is 4.1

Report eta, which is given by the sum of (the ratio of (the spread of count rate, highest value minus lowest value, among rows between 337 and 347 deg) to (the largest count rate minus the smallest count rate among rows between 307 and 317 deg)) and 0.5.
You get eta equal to 2.3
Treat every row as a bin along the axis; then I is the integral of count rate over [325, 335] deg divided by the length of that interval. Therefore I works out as 90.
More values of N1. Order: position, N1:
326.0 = 76.79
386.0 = 112.6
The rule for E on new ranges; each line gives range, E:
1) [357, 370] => 2.04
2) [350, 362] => 2.04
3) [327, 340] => 1.94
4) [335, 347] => 2.01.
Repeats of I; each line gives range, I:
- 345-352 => 115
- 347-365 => 113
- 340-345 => 109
